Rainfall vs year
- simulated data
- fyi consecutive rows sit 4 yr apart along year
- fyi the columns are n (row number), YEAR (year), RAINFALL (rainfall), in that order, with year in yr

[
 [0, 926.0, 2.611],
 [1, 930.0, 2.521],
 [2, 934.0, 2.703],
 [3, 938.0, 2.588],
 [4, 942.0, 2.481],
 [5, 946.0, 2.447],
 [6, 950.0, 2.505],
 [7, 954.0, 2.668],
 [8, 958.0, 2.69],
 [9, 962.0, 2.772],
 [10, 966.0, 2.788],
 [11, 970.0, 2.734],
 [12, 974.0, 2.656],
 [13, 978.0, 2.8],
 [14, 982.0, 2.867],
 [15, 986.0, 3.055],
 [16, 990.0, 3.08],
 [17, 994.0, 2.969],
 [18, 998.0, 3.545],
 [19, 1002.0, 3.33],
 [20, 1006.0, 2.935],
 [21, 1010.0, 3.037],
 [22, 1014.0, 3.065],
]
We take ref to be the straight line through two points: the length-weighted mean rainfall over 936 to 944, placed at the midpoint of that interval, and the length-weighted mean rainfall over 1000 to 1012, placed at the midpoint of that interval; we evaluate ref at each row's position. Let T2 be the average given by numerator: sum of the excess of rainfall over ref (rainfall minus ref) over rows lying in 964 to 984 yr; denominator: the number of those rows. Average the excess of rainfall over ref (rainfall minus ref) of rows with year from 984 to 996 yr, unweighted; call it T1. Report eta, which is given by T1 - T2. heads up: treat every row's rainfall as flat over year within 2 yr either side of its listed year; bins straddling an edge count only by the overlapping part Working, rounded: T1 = 0.07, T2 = -0.06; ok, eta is 0.13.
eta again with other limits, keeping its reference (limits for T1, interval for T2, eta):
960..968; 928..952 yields 0.03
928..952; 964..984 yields 0.06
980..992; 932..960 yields 0.07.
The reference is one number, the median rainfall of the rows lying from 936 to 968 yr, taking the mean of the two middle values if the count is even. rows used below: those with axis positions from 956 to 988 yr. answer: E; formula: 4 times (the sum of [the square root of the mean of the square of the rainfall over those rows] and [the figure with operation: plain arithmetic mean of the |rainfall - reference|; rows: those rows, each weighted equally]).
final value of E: 11.9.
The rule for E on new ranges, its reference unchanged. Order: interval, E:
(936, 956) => 10.6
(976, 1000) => 13.9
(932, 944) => 10.7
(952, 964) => 11.2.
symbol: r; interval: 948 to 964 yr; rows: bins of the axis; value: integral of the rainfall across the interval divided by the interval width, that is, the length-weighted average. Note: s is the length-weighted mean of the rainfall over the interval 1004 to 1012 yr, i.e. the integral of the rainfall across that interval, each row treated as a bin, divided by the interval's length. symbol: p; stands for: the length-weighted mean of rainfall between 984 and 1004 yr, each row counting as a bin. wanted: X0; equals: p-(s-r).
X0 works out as 2.87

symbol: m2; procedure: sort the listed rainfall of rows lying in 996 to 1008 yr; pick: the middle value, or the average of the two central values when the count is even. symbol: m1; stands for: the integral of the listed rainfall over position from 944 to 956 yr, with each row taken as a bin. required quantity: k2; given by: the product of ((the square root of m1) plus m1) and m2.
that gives 120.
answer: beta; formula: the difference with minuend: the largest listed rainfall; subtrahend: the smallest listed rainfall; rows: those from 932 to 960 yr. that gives 0.26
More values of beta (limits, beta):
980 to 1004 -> 0.68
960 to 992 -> 0.42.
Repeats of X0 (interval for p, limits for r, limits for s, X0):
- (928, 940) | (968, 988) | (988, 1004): 2.20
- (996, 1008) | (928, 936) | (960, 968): 3.10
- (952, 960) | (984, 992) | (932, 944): 3.16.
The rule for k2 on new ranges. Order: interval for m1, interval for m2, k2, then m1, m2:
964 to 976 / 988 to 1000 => 118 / 32.7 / 3.1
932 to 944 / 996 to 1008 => 122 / 31.1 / 3.3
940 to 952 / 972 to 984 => 99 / 29.7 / 2.8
